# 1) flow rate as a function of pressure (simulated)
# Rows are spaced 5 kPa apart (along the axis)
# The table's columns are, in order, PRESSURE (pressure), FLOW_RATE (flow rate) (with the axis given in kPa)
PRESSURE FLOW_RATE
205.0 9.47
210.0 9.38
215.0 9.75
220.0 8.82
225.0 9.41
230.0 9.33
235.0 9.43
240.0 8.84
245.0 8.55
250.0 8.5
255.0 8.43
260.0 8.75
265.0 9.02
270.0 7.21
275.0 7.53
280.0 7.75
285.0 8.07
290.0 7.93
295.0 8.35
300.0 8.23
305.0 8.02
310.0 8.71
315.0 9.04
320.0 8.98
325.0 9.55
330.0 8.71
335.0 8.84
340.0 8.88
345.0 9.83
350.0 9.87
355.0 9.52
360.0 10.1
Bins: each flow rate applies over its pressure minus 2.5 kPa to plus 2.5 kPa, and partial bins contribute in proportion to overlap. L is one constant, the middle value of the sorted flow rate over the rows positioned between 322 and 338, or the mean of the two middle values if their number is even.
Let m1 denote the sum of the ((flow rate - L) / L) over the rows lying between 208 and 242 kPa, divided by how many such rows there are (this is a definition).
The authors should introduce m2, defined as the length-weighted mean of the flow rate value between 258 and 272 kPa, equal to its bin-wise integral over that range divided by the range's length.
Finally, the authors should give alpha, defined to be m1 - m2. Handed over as -8.3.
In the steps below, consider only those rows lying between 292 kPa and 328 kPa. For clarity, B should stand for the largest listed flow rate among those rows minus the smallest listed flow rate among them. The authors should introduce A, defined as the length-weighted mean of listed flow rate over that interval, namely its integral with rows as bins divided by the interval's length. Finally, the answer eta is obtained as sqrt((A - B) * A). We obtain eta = 7.88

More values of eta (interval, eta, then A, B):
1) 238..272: 7.53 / 8.5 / 1.81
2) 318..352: 8.63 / 9.2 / 1.16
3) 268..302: 7.28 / 7.9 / 1.14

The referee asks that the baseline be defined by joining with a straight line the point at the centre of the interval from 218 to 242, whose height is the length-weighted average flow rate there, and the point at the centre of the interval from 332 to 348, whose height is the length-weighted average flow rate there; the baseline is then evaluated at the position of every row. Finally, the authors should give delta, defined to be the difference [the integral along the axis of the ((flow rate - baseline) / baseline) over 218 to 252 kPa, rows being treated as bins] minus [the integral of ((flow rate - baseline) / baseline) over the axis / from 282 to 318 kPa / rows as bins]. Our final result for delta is 3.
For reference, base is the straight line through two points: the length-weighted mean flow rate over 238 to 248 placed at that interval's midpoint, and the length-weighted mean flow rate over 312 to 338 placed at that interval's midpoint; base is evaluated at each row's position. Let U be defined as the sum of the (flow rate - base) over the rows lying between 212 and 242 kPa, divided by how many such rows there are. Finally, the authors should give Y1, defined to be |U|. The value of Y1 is 0.65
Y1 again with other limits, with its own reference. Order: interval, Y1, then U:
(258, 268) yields 0.13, 0.1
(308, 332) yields 0.00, 0.0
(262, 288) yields 0.89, -0.9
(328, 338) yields 0.27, -0.3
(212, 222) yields 0.71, 0.7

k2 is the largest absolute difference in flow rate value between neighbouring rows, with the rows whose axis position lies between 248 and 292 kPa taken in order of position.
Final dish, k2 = 1.81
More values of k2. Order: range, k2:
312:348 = 0.95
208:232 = 0.93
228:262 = 0.59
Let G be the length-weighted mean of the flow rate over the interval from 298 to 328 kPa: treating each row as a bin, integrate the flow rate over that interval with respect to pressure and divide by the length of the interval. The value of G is 8.76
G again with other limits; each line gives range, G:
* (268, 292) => 7.70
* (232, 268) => 8.77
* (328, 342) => 8.81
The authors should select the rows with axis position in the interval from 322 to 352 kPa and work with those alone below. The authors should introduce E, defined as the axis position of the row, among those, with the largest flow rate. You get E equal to 350.0 kPa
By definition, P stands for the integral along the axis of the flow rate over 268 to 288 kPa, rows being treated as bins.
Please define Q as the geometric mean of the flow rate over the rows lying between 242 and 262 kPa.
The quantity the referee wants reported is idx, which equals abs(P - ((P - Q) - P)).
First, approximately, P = 153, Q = 8.6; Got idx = 162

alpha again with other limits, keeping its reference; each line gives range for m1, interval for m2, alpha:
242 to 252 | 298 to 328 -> -8.8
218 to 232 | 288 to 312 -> -8.2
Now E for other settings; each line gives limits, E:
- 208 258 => 215.0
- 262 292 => 265.0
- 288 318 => 315.0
